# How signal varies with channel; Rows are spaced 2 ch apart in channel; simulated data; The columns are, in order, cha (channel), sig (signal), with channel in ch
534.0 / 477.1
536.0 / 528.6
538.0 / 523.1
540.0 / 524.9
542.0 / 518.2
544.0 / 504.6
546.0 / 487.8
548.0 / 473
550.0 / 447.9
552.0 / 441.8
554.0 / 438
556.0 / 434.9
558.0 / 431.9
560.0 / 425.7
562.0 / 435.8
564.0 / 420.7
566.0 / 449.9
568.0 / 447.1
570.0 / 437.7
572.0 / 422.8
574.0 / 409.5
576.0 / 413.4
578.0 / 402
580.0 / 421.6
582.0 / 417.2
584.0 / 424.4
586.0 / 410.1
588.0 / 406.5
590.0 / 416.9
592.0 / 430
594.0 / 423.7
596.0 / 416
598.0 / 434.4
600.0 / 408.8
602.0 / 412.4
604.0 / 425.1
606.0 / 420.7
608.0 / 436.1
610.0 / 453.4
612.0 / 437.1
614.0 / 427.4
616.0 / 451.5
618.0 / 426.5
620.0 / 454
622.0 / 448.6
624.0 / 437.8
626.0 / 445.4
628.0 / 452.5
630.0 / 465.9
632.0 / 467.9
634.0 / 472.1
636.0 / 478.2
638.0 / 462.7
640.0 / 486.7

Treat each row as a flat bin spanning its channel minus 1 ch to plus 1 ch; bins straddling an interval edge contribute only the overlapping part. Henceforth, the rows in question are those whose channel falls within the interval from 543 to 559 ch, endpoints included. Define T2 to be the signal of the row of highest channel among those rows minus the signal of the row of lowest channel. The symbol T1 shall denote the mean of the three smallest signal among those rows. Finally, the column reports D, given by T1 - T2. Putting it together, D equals 508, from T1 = 435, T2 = -73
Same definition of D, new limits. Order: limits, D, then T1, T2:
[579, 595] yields 409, 411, 2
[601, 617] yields 380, 419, 39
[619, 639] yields 435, 444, 9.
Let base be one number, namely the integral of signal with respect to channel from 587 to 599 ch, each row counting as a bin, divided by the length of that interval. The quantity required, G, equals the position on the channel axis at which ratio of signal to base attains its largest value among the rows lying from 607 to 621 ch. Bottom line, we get 620.0 ch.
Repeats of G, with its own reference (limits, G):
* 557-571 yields 566.0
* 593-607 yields 598.0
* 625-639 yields 636.0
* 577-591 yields 584.0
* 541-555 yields 542.0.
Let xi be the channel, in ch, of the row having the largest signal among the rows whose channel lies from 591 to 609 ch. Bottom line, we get 608.0 ch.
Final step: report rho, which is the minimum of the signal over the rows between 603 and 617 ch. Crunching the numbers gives 420.7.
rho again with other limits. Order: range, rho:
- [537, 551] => 447.9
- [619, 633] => 437.8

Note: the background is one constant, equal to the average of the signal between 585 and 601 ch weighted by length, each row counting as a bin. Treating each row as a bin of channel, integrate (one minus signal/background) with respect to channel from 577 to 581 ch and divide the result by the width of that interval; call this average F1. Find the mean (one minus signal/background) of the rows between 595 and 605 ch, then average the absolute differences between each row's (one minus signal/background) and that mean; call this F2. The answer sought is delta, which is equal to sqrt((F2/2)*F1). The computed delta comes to 0.0124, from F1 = 0.0155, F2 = 0.0199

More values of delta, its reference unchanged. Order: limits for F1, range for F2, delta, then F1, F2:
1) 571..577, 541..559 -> 0.0157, 0.0073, 0.0673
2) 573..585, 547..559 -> 0.0105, 0.0086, 0.0253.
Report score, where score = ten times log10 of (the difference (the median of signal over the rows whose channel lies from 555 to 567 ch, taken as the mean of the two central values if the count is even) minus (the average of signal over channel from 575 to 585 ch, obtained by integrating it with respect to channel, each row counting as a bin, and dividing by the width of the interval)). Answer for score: 12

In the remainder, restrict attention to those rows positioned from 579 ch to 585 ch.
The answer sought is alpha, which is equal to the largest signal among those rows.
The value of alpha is 424.4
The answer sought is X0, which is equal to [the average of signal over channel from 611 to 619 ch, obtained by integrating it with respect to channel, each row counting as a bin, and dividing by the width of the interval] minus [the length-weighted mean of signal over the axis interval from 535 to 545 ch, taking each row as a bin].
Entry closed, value -84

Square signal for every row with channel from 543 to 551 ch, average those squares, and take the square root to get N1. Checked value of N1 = 479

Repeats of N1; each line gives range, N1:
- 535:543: 524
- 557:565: 429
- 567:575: 430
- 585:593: 416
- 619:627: 446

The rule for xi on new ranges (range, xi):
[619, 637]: 636.0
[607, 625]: 620.0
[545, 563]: 546.0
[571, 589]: 584.0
